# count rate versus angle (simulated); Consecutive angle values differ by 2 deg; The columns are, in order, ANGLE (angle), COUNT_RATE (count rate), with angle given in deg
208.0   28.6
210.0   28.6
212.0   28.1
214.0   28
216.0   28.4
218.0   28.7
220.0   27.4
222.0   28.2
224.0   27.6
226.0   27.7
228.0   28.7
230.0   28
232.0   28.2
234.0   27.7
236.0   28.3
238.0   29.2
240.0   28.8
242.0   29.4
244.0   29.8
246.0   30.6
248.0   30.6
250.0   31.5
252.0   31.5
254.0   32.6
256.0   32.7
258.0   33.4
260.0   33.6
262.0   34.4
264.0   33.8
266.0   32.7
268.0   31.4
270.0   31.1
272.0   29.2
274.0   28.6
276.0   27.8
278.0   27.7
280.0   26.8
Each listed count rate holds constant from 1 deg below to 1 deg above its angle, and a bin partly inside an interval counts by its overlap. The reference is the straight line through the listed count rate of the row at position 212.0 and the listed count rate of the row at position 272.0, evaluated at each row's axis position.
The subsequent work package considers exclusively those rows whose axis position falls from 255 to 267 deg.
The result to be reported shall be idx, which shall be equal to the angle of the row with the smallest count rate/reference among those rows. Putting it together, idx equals 266.0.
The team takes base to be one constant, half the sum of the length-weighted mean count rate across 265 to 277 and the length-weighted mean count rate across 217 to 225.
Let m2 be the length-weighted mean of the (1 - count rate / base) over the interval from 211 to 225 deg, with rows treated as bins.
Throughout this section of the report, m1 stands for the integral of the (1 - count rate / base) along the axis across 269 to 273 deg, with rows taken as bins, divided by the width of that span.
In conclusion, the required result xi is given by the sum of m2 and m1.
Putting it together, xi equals 0.00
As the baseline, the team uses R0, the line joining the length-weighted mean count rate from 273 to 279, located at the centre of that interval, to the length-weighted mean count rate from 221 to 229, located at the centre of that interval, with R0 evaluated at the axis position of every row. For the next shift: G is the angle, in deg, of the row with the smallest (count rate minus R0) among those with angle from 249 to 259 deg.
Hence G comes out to 250.0 deg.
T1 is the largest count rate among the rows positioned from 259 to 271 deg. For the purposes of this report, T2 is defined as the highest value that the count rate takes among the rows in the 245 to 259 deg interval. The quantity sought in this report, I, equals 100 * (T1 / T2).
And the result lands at 103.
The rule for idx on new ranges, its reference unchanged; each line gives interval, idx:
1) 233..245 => 234.0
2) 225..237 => 234.0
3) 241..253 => 242.0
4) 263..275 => 274.0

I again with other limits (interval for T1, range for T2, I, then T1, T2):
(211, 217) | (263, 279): 84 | 28.4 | 33.8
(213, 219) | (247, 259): 86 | 28.7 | 33.4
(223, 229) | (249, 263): 83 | 28.7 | 34.4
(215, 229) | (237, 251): 91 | 28.7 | 31.5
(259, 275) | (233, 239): 118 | 34.4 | 29.2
